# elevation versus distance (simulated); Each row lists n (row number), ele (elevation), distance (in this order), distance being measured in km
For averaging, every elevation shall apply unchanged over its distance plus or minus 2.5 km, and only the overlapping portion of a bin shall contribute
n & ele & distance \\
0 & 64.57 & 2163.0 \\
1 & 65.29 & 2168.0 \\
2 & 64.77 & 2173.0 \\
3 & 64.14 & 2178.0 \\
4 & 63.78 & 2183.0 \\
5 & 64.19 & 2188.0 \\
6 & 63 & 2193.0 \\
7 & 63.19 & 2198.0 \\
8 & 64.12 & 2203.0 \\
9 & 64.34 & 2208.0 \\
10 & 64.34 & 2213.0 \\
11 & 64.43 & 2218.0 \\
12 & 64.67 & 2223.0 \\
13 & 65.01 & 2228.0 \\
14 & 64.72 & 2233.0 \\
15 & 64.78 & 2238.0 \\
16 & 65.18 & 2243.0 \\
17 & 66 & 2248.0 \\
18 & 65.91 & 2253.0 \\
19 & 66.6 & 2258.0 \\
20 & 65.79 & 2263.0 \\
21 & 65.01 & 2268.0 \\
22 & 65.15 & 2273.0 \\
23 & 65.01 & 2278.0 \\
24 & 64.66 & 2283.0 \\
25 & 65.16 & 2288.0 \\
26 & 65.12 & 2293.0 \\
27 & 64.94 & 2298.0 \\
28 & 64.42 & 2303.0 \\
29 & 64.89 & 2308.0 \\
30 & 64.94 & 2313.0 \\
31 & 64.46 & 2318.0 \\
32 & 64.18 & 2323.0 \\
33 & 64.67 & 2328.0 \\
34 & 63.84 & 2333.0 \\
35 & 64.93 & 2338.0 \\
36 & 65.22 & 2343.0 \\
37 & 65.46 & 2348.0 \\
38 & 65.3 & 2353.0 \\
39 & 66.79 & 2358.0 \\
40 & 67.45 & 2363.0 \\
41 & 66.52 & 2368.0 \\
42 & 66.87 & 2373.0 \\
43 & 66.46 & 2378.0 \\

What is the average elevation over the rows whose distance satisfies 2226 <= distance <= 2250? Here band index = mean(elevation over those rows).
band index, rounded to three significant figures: 65.1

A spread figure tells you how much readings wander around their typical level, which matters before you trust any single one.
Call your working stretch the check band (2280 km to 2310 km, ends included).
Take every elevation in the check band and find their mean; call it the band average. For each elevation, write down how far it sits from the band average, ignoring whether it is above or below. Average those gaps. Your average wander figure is 0.22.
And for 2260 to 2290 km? 0.24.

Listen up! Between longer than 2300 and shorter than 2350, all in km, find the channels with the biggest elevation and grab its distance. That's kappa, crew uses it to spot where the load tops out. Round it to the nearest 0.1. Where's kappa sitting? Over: 2348.0 km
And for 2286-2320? 2288.0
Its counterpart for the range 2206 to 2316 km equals 2258.0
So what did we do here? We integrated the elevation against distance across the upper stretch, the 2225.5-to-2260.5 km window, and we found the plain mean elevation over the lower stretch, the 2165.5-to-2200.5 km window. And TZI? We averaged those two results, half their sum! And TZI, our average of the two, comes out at 1178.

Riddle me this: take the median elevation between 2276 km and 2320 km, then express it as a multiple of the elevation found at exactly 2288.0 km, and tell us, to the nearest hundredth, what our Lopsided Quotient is 1.00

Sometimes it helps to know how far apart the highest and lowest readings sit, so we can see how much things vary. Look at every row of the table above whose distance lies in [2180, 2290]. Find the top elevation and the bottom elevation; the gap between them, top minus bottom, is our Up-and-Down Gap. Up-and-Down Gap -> 3.6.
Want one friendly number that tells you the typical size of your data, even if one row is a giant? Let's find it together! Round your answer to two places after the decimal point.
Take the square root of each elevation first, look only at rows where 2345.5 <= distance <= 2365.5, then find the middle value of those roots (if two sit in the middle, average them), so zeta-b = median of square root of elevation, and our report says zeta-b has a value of 8.13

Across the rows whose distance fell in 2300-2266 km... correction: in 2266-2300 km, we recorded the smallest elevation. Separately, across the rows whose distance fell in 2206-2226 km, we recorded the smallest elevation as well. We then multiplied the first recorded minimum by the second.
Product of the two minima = 4160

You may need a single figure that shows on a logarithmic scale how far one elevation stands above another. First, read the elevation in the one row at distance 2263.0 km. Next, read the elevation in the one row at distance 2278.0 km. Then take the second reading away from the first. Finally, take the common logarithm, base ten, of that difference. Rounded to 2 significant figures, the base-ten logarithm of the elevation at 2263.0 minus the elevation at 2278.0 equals -0.11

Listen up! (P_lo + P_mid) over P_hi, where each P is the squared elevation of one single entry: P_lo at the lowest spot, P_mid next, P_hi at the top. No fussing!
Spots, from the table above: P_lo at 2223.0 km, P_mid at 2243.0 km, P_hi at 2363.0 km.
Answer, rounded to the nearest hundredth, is 1.85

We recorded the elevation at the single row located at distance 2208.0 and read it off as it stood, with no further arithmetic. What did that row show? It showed 64.34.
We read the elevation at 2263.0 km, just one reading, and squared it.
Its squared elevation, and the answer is 4328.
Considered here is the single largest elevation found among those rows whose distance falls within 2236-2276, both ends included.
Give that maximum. 66.6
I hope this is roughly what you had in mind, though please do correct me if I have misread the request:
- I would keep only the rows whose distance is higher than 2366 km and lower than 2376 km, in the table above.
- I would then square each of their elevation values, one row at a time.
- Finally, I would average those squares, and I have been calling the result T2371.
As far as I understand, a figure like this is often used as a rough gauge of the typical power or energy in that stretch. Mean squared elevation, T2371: 4448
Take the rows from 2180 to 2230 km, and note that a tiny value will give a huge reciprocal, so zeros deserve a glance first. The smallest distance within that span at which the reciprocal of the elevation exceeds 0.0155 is 2183.0 km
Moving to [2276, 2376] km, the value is 2303.0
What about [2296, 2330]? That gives 2303.0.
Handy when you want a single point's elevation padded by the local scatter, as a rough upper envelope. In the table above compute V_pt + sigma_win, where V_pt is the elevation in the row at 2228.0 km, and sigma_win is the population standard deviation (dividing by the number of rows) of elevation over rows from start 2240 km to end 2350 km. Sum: 65.6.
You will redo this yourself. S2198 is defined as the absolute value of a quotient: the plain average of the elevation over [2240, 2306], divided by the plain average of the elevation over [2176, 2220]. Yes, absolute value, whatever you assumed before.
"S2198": 1.02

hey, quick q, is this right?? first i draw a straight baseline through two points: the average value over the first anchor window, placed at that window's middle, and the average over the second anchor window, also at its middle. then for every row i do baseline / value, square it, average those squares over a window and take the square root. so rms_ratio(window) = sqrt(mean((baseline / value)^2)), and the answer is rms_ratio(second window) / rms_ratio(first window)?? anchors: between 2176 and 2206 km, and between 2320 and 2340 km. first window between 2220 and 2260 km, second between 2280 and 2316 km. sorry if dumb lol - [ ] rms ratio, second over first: 1.01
